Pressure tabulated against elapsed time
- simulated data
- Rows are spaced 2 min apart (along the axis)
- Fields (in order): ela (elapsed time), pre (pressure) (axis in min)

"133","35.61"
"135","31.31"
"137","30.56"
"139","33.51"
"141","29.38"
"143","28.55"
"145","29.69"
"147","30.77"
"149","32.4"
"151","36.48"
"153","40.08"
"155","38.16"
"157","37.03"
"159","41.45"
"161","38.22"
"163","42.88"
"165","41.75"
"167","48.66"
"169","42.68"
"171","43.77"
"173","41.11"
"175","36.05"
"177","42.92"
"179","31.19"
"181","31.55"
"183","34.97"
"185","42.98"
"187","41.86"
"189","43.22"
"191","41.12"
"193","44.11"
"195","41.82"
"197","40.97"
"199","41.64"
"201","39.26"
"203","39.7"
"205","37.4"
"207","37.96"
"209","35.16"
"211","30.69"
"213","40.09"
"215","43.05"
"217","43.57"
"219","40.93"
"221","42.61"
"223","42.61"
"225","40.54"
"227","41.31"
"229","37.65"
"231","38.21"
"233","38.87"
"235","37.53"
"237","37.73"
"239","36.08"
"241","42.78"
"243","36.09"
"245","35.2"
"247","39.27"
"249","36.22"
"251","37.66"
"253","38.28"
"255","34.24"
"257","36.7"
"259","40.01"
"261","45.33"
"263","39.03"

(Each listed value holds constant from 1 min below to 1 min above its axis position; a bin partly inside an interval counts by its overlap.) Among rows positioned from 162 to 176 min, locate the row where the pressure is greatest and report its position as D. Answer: 167 min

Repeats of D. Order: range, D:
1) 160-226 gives 167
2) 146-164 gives 163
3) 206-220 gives 217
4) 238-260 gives 241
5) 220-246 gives 241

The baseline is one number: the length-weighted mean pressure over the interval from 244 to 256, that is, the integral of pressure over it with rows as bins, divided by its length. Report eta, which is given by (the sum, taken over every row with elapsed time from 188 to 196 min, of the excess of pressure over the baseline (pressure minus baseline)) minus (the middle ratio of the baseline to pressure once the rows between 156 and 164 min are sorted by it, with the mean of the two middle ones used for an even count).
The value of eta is 22.1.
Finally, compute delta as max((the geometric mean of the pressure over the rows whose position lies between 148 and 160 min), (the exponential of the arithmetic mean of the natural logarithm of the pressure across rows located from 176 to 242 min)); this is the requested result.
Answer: 39.3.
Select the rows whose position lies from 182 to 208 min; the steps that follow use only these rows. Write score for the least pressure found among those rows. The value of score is 34.97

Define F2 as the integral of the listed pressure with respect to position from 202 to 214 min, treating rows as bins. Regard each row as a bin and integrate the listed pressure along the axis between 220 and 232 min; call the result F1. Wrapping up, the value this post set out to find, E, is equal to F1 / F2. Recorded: 1.10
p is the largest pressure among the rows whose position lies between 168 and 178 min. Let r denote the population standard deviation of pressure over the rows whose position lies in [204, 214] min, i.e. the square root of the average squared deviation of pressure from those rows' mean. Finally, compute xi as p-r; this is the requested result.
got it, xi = 40.6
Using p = 43.77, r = 3.2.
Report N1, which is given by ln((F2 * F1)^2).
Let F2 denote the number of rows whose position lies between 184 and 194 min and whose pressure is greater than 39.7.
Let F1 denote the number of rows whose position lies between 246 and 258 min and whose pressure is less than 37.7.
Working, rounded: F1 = 4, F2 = 5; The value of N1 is 6.0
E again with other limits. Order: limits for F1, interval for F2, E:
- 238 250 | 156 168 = 0.90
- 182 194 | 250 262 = 1.07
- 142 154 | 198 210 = 0.86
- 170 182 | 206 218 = 0.98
